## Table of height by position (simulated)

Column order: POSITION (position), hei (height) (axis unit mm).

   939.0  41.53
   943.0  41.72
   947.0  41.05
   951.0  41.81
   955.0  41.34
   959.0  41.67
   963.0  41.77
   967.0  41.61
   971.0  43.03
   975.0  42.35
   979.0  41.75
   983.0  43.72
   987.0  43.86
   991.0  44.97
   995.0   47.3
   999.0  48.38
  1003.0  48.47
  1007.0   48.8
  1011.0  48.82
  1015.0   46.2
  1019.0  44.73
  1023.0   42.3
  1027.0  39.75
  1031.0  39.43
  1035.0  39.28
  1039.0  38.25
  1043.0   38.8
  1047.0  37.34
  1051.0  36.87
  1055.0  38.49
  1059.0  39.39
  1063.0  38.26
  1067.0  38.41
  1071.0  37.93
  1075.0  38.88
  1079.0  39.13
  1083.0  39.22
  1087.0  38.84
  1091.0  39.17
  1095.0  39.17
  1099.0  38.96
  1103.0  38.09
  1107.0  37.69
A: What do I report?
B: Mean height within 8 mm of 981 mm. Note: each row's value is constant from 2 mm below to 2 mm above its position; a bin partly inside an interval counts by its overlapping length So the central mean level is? 42.9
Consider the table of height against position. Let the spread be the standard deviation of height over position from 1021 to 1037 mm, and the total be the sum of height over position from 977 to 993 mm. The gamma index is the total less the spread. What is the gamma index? 173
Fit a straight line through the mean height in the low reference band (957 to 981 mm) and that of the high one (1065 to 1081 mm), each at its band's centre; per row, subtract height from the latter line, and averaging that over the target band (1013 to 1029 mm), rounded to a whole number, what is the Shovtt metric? -3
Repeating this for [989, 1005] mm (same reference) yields -6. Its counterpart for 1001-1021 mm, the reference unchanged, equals -7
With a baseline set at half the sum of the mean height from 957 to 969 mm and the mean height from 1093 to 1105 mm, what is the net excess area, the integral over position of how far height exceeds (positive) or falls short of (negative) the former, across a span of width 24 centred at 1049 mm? -49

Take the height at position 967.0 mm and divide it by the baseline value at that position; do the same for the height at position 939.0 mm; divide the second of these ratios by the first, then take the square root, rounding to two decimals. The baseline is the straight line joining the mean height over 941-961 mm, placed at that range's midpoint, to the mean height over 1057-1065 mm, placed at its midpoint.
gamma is 0.99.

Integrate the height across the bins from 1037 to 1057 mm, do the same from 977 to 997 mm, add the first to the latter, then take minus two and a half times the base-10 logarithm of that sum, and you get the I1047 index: -8.04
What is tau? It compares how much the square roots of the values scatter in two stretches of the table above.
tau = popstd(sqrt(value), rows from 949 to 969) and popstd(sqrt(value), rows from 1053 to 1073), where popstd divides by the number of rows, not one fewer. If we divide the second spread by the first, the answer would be 3.0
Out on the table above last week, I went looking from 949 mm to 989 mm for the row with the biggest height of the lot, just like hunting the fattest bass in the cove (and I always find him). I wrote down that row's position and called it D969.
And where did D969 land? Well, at 987.0 mm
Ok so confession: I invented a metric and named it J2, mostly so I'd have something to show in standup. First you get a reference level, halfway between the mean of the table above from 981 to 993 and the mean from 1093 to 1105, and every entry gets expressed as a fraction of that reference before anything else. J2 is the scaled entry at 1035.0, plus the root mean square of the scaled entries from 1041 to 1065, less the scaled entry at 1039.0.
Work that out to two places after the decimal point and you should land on 0.95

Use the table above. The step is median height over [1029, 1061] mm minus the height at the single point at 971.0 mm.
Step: -4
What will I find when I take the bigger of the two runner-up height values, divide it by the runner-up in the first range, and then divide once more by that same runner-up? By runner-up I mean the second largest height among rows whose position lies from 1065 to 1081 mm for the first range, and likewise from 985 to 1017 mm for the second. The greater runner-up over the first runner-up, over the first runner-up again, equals 0.032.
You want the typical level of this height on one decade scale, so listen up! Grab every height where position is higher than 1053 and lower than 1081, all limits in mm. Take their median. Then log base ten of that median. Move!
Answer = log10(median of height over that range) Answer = 1.59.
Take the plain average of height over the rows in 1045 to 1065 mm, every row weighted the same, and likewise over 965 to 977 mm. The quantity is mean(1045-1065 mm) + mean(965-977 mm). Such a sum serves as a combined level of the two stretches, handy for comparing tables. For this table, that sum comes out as 80.4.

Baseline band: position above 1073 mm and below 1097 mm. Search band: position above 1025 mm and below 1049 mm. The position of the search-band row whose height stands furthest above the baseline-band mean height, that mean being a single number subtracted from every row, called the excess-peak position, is 1027.0 mm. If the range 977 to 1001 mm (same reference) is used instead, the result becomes 999.0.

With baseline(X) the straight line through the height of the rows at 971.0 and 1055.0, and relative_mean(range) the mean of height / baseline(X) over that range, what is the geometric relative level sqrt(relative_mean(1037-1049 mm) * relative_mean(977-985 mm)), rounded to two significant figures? 0.99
